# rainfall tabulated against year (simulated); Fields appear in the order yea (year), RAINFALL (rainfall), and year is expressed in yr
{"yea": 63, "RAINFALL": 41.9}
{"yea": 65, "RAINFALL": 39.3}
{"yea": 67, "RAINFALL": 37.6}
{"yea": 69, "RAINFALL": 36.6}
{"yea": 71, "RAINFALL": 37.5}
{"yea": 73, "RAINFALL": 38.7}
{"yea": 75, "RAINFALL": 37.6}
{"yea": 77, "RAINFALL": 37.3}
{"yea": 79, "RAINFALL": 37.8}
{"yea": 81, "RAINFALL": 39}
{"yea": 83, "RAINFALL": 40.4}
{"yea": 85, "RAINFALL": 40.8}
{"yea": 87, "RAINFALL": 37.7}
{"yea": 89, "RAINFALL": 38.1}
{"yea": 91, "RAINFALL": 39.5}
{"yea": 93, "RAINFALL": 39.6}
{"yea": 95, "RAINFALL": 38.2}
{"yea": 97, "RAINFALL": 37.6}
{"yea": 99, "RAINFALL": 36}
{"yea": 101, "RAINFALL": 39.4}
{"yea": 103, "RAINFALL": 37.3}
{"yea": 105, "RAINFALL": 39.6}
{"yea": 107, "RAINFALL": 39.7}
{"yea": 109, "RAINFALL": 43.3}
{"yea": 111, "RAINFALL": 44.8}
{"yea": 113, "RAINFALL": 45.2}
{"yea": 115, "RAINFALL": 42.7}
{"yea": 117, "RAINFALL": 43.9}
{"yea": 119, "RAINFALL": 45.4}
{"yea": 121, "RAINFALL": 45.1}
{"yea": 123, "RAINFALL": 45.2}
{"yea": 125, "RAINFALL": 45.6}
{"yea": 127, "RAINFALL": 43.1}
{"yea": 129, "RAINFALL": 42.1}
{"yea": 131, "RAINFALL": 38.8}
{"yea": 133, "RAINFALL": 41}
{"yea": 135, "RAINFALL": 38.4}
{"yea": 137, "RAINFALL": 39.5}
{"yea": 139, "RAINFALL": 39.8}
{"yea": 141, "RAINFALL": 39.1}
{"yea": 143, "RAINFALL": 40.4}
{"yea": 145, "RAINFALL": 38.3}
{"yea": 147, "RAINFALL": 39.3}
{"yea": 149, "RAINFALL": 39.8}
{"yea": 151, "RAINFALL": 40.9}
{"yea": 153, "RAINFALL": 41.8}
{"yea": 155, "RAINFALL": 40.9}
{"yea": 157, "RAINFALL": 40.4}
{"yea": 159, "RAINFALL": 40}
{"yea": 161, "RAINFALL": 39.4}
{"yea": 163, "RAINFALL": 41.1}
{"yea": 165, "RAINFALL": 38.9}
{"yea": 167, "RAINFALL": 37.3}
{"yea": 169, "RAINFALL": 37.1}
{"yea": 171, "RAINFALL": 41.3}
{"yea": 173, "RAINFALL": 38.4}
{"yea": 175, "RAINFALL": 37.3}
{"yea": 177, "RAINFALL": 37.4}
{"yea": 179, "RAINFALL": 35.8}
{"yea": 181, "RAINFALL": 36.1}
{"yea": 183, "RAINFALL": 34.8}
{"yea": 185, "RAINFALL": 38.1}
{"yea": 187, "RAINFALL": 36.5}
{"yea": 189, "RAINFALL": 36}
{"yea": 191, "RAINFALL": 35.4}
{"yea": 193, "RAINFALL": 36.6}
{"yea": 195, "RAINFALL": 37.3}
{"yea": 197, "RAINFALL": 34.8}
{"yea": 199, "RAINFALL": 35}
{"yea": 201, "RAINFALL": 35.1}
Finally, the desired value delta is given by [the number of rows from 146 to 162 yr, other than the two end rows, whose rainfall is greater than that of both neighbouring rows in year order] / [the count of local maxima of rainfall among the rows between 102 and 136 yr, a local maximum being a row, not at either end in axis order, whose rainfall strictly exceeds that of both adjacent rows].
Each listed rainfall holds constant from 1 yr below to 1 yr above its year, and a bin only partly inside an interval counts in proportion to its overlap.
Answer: 0.25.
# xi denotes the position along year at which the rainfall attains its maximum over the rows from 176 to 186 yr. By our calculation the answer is 185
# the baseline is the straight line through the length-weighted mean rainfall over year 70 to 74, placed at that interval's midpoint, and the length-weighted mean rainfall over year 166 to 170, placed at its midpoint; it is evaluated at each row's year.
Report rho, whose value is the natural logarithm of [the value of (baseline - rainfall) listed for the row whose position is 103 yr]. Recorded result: -0.7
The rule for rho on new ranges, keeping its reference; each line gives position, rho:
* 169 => -2.4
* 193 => -1.0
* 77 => -0.3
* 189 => 0.0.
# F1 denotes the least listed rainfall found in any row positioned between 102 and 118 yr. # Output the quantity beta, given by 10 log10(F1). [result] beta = 15.7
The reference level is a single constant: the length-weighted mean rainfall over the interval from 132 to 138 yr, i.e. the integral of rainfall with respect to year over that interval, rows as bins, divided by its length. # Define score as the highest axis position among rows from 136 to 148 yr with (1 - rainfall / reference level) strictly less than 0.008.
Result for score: 143 yr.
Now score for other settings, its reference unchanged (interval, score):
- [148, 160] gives 159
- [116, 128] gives 127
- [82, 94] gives 93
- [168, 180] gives 171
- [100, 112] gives 111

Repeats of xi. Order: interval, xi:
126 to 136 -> 127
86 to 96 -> 93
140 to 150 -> 143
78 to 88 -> 85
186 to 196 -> 195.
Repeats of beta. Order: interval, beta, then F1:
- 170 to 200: 15.4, 34.8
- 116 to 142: 15.8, 38.4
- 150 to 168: 15.7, 37.3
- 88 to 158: 15.6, 36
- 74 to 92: 15.7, 37.3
